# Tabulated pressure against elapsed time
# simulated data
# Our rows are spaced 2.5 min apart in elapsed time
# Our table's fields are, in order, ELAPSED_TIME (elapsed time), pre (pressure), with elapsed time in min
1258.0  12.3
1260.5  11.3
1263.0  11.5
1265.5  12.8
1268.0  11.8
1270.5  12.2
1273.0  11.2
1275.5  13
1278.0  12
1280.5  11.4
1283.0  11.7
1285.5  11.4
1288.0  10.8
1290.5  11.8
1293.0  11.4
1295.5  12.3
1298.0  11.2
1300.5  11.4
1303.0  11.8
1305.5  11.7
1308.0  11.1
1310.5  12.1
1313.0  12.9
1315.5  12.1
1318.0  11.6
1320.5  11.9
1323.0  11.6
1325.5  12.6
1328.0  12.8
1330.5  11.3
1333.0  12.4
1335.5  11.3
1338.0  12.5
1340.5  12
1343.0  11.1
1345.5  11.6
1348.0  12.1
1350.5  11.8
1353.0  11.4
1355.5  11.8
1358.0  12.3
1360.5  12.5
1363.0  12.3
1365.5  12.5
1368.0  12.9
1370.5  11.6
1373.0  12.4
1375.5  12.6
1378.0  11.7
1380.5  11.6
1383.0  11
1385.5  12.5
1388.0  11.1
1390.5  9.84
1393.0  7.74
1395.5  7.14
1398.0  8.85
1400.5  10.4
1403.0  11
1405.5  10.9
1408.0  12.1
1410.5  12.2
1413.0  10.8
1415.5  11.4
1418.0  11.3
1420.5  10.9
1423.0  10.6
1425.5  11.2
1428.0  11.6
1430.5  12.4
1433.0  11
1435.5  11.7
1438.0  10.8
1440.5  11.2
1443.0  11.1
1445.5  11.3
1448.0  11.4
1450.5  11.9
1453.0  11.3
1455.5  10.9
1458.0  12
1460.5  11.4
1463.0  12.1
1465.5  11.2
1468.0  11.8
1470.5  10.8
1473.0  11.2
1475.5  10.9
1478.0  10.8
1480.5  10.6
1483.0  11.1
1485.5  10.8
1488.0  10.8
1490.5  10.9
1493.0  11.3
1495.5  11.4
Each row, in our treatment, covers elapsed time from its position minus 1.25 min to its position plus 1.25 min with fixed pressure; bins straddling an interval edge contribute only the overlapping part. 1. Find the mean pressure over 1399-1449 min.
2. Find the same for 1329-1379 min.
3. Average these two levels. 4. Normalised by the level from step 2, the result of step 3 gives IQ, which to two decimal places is 0.97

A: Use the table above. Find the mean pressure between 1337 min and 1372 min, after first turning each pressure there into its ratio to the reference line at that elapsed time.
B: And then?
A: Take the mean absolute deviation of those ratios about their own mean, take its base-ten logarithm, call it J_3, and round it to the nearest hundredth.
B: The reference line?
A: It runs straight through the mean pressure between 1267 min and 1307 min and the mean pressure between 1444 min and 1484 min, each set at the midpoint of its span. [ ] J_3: -1.44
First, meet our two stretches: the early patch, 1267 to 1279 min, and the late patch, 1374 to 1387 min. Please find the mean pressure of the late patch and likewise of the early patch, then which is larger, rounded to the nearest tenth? 12.0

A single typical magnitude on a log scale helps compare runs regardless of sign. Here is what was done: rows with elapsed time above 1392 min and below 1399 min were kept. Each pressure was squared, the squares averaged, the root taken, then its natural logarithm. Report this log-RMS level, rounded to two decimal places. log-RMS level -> 2.07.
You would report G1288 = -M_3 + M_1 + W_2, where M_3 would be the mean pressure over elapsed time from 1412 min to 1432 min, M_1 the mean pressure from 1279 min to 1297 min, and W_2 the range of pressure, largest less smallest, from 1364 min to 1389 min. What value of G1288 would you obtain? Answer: 2.2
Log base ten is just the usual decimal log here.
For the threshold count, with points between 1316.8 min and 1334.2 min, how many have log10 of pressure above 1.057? 6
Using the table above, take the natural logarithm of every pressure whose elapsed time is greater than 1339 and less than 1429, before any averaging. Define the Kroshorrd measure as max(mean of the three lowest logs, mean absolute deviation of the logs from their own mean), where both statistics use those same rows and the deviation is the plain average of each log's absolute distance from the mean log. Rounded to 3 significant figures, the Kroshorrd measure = 2.06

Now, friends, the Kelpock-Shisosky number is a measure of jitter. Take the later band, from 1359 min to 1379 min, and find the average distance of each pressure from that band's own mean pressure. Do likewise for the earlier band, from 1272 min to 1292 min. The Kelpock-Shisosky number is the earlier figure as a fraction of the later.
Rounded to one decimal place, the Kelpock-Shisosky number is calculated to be 1.4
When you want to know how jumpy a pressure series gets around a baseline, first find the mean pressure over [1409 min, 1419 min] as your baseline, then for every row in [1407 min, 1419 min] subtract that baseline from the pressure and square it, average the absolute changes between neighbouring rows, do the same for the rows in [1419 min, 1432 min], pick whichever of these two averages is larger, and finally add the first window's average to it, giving 0.68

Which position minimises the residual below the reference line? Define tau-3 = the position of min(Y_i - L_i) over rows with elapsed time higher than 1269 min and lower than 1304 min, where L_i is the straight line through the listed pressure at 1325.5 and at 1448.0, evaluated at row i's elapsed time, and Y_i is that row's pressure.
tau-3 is 1288.0 min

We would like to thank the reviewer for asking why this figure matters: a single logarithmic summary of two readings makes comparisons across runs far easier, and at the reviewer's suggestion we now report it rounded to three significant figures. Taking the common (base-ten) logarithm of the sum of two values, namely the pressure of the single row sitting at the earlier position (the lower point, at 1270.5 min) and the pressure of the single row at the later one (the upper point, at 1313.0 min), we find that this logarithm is 1.40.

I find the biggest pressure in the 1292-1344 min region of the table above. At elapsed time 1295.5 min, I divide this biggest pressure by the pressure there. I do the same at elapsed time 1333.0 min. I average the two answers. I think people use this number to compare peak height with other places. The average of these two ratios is 1.04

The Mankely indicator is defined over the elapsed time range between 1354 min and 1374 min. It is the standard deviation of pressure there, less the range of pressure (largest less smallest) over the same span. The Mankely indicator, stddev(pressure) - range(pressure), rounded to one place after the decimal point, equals -0.9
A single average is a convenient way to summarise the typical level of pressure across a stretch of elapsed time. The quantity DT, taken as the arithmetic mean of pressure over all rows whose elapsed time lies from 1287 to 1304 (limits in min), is 11.5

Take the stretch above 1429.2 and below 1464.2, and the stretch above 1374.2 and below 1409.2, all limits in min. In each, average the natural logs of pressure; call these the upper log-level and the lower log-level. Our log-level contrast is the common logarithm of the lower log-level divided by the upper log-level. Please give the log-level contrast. -0.016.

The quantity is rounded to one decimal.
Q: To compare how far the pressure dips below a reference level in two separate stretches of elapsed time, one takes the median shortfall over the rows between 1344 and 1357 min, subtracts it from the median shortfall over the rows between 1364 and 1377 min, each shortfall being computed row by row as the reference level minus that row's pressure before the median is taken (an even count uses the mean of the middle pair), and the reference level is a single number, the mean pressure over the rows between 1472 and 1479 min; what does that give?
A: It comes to -0.7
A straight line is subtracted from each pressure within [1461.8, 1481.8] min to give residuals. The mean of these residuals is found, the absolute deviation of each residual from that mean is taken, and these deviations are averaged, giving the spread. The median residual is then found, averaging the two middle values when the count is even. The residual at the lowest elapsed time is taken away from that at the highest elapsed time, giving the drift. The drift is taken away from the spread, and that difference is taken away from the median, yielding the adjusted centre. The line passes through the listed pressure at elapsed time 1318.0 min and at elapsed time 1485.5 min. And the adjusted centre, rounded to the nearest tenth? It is -1.6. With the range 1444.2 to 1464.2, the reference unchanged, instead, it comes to 1.0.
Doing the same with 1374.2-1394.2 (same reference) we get -5.8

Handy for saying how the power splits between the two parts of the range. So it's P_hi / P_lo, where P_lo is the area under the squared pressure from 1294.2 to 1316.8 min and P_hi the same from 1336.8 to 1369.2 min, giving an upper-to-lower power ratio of 1.5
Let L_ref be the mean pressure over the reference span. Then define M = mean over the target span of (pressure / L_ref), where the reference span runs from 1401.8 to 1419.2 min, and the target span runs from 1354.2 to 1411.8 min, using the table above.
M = 0.99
